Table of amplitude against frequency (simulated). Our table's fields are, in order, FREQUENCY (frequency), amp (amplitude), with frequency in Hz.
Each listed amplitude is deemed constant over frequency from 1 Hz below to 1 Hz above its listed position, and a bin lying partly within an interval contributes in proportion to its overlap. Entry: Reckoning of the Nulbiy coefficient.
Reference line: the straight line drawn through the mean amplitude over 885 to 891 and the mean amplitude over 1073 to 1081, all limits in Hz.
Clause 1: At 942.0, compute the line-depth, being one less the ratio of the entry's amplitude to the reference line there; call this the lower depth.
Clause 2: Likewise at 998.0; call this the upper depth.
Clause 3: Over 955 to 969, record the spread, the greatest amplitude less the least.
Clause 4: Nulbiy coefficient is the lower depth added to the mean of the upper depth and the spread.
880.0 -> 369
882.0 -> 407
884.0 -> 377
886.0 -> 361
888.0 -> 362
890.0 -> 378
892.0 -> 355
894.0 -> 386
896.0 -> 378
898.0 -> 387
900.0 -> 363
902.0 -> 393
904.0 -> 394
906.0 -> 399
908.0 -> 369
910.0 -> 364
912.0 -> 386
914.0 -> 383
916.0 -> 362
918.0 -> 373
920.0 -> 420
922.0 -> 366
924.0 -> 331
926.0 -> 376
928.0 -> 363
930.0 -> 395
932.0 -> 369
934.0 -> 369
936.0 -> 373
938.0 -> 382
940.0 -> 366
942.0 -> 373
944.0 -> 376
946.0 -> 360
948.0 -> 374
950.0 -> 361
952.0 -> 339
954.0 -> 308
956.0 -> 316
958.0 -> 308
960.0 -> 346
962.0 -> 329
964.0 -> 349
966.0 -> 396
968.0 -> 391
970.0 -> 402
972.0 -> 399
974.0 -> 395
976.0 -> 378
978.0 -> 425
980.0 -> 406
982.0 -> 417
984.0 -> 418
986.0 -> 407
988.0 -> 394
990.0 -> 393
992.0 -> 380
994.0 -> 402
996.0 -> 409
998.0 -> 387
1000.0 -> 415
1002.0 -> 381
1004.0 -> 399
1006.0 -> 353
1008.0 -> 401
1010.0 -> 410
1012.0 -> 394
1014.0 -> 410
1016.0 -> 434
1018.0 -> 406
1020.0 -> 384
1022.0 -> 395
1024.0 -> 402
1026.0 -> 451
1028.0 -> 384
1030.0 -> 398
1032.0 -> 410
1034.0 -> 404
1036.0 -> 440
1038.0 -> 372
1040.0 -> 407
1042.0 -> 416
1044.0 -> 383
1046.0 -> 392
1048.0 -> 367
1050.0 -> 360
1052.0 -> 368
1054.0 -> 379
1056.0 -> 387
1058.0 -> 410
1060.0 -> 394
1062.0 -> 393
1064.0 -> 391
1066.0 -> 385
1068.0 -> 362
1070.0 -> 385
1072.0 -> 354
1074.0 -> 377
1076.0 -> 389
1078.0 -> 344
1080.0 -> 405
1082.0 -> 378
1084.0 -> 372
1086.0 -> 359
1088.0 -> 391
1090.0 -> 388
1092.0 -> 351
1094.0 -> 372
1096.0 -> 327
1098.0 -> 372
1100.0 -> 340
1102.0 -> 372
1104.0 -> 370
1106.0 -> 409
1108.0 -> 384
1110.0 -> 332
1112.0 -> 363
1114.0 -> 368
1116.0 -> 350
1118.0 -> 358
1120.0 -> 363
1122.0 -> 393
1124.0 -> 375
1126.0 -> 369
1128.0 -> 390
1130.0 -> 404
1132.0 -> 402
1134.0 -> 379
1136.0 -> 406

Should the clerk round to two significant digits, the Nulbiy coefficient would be 44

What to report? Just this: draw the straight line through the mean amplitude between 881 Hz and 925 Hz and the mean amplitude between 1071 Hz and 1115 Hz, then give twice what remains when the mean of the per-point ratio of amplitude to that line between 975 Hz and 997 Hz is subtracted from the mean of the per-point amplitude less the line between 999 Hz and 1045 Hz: 58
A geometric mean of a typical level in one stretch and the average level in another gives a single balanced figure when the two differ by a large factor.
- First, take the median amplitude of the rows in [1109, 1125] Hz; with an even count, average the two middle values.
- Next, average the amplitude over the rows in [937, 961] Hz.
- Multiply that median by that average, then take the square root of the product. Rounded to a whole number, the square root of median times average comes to 357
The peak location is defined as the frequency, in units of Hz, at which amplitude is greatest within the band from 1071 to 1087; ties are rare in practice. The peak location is 1080.0 Hz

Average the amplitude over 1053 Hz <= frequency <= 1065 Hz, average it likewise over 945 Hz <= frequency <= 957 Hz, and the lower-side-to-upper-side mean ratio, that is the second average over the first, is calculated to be 0.87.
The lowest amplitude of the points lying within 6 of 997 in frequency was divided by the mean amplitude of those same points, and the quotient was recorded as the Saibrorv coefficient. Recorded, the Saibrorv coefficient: 0.960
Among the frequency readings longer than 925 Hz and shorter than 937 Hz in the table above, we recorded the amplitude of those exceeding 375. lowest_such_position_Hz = 926.0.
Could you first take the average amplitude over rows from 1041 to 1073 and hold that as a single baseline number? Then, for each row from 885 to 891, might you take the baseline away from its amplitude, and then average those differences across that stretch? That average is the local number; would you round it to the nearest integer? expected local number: -16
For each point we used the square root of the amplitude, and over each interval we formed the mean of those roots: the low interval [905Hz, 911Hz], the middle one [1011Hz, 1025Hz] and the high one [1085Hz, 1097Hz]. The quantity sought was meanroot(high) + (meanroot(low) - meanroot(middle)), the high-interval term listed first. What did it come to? 18.4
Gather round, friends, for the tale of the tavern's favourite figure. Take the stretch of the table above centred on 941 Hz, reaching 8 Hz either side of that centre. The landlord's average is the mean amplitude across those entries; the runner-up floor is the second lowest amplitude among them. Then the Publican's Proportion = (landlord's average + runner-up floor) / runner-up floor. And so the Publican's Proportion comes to 2.02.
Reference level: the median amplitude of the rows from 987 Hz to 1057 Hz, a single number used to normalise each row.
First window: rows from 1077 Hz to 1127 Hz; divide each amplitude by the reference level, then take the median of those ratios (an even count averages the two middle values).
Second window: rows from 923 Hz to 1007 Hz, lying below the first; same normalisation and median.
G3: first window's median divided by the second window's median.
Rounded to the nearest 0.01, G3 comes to 0.98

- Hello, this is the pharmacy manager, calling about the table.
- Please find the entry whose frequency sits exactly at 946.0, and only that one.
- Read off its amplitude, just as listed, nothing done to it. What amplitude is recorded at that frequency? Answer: 360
